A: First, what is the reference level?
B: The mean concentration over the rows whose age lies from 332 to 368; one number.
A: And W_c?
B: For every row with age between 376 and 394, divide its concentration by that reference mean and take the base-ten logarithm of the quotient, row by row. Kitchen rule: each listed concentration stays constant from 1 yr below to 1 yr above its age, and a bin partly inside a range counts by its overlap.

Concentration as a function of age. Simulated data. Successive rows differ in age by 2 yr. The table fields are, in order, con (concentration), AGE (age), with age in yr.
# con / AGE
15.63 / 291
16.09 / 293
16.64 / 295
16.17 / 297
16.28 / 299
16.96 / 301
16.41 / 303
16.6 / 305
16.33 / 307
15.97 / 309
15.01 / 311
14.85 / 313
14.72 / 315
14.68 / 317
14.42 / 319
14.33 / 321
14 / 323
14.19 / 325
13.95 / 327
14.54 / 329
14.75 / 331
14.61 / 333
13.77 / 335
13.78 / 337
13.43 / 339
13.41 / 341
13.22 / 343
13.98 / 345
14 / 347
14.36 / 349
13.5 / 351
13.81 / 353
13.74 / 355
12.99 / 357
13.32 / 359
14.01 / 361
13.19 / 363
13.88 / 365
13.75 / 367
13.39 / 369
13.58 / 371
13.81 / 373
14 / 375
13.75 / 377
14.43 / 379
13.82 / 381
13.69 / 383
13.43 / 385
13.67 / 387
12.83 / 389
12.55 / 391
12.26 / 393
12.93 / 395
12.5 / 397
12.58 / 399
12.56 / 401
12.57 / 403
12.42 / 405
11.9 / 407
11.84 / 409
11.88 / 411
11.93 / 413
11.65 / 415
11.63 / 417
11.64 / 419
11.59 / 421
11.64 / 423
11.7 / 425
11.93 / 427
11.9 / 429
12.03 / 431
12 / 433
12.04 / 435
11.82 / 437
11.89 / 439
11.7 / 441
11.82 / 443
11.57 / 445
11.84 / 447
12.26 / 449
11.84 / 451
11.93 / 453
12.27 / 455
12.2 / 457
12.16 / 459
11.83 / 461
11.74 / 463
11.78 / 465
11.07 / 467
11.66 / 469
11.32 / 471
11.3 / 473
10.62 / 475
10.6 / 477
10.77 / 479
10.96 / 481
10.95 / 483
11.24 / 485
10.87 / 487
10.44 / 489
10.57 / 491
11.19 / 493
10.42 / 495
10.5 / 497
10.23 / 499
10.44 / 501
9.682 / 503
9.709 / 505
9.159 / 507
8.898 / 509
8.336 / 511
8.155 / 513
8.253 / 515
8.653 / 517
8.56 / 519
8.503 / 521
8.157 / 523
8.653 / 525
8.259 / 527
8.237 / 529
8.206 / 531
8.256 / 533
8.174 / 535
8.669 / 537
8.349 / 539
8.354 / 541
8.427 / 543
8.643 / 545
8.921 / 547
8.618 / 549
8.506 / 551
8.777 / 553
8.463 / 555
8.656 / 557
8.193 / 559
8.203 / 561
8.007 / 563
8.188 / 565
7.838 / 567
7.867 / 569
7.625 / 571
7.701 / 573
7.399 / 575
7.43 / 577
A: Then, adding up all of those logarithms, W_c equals -0.10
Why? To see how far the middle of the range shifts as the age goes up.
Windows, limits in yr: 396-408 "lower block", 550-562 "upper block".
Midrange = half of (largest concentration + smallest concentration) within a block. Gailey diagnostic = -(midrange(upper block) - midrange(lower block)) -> 3.8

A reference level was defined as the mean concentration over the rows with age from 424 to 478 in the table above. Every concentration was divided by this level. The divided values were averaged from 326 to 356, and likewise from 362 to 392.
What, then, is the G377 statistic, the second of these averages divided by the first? 0.98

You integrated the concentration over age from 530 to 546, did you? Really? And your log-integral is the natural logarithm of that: 4.90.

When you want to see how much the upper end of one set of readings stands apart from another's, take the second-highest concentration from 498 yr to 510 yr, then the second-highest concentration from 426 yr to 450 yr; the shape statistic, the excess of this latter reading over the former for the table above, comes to 1.8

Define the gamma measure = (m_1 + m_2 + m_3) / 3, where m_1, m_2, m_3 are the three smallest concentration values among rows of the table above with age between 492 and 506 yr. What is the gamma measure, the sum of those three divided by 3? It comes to 9.9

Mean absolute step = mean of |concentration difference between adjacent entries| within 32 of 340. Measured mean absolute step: 0.36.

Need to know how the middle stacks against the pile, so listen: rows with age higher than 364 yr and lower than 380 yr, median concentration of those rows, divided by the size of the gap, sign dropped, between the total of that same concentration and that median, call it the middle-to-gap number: 0.1423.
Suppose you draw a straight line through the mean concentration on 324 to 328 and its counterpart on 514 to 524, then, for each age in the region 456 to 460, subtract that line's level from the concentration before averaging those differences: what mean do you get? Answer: 1.97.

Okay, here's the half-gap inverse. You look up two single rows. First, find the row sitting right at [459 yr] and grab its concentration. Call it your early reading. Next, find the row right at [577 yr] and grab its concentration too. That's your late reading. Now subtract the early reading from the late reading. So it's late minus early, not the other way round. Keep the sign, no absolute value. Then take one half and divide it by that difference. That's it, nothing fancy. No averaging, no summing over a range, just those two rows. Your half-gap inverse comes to -0.11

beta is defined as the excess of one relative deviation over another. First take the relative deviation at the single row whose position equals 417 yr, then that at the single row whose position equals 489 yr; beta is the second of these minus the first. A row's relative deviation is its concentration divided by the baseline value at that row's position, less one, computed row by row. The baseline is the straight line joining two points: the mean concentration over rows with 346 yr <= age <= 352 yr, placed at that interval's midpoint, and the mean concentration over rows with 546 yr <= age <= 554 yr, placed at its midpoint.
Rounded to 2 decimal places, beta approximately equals 0.06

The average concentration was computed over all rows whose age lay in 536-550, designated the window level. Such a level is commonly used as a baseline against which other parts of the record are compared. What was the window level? 8.6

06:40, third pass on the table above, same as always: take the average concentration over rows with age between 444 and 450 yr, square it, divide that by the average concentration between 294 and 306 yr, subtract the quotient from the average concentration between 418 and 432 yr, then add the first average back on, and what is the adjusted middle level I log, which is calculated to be 15.1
